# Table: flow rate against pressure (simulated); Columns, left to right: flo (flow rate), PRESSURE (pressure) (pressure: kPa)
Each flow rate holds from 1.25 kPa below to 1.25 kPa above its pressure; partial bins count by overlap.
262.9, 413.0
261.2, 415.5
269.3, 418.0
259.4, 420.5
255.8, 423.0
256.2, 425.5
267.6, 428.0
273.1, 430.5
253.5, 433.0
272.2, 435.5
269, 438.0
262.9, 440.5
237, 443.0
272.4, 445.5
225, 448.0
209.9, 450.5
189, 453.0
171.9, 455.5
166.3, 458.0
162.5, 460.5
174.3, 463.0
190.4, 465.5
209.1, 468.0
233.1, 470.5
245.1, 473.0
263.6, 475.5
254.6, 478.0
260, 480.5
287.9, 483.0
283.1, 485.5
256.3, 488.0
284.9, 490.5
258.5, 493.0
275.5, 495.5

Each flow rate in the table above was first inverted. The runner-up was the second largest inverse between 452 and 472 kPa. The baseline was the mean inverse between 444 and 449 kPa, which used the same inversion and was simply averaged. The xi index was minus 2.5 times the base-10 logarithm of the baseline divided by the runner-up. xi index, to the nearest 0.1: 0.4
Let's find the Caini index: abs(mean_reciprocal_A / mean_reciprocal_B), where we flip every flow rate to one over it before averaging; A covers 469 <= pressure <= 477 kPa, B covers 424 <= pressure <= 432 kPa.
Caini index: 1.08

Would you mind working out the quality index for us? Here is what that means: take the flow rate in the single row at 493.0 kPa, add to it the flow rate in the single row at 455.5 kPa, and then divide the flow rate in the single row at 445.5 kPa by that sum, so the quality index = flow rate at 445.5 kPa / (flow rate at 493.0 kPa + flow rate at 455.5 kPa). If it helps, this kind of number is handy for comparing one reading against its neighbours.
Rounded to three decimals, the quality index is 0.633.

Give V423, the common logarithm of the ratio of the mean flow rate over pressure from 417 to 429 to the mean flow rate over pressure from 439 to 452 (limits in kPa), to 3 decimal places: 0.035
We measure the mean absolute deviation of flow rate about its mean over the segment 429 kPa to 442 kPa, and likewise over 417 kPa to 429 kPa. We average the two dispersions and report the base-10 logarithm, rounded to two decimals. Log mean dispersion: 0.77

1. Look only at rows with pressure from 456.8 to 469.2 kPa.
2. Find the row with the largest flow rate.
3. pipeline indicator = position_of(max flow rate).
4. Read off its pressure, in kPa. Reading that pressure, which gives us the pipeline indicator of 468.0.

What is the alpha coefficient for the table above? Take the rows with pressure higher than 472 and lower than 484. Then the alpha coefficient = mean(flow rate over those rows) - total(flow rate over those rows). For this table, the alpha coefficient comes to -1049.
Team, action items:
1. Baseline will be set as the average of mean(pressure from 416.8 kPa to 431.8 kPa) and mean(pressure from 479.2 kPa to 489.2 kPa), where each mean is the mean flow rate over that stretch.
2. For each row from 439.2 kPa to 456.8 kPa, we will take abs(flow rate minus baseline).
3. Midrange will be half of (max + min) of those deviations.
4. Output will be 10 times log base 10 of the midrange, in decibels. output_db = 17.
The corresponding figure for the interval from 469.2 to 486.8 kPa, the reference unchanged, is 13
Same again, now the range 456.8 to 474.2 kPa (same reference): 18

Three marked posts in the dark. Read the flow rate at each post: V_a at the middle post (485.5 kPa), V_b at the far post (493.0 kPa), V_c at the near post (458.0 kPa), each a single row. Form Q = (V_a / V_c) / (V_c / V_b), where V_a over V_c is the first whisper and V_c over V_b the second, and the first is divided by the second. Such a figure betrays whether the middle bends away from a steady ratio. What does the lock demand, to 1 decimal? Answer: 2.6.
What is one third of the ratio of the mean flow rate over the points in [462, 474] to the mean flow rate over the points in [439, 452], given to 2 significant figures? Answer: 0.29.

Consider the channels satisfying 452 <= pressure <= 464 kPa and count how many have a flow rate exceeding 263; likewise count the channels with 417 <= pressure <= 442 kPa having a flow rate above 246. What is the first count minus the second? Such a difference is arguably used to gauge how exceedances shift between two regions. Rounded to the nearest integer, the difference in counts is -10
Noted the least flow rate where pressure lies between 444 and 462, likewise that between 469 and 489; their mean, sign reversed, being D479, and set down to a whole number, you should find -198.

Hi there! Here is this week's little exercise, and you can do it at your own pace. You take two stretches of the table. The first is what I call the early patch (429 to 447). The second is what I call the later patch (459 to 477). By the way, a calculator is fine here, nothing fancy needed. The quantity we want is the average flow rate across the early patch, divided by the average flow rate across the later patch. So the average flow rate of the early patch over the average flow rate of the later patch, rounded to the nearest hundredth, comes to 1.24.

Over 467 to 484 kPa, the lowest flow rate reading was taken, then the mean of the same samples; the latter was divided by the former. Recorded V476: 1.20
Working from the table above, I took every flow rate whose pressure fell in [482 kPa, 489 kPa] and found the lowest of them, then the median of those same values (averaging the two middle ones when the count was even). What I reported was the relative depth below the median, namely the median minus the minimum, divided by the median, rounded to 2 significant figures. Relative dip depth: 0.095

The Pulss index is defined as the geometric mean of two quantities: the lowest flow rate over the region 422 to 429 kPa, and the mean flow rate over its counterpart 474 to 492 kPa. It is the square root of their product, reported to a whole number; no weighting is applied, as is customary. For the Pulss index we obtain 263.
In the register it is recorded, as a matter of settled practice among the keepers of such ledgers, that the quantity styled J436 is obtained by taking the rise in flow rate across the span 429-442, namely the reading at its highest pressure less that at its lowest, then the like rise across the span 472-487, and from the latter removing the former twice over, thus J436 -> 58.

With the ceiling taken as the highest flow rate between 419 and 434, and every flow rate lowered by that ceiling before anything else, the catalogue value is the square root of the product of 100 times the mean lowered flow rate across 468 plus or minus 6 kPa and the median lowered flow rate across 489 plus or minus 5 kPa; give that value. 120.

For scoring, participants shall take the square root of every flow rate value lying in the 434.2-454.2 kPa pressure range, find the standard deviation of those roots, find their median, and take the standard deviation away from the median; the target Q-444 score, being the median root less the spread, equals 14.8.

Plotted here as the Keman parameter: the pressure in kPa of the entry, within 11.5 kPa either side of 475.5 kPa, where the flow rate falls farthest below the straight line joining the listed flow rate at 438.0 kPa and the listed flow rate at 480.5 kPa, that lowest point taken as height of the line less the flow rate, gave 465.5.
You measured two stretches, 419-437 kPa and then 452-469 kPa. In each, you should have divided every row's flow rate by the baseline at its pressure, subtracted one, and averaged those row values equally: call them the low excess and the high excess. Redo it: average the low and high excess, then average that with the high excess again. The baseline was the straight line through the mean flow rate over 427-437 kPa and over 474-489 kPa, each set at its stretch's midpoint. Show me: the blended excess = -0.25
